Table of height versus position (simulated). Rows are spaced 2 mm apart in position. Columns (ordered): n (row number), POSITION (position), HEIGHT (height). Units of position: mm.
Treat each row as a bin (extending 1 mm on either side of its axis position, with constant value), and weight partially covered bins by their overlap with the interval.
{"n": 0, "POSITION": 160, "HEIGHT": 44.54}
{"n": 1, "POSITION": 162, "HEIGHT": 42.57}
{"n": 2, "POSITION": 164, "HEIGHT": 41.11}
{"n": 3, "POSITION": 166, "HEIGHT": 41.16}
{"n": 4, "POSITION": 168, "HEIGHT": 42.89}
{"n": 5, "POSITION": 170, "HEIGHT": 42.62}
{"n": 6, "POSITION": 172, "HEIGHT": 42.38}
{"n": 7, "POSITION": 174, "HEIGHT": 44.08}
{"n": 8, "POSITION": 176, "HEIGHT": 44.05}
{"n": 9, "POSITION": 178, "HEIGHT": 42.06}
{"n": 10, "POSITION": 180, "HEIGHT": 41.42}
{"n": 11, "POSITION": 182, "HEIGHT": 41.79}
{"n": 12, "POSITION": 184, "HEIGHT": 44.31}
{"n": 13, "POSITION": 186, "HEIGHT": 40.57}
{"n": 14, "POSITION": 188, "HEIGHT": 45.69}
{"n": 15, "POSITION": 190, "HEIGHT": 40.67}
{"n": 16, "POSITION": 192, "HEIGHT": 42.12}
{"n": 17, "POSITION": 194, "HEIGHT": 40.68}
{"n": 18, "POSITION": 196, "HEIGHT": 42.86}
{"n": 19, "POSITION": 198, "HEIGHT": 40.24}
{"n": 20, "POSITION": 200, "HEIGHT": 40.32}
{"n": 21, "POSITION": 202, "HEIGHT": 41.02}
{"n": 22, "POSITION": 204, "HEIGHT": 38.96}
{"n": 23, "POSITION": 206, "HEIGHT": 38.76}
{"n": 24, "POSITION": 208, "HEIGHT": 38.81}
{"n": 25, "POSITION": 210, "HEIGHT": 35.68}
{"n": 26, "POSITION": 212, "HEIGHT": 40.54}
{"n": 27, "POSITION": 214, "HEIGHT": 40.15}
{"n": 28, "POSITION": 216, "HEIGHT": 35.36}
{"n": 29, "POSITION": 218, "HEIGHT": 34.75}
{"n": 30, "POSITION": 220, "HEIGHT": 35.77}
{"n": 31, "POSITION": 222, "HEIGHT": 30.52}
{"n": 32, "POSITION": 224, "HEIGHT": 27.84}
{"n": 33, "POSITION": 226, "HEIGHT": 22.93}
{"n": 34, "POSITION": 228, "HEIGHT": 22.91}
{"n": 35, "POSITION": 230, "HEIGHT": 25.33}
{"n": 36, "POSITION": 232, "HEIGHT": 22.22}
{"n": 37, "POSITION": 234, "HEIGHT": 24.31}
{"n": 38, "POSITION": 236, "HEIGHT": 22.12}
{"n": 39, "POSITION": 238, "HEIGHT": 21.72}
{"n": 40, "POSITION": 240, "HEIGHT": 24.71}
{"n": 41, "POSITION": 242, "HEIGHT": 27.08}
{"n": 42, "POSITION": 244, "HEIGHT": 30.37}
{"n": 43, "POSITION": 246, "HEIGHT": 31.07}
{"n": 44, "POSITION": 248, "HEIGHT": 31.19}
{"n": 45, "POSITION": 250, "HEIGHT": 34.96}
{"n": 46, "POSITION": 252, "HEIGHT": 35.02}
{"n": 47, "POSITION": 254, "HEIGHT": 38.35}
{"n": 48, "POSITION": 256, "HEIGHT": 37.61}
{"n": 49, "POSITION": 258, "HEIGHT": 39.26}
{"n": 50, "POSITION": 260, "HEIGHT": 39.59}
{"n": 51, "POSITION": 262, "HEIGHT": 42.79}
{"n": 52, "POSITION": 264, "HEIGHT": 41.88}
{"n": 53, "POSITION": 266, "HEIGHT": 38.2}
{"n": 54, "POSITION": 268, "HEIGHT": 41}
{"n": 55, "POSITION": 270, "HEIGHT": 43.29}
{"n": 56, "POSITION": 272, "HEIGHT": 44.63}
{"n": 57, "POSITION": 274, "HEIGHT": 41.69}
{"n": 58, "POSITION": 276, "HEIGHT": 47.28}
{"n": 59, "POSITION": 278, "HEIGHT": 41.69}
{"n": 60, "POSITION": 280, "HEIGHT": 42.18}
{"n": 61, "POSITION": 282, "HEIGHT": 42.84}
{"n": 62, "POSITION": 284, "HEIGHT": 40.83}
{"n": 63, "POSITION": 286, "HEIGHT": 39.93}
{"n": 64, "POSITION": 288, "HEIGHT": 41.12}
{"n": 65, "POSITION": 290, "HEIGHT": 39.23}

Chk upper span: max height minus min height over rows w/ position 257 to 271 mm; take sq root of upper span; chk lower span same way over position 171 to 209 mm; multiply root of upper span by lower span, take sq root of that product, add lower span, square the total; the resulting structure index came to 118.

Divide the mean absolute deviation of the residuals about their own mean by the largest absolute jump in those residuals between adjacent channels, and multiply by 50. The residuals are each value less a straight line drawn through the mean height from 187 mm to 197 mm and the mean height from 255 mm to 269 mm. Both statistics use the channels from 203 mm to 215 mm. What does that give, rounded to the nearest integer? 11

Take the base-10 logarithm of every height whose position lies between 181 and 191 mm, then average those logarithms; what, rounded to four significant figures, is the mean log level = 1.629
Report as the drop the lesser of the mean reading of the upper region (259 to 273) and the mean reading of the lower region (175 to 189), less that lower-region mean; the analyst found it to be -1.2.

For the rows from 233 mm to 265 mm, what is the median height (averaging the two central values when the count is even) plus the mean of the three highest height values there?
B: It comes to 74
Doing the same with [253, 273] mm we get 84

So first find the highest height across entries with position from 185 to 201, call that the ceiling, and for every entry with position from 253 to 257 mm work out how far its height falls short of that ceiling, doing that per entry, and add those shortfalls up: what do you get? 15.4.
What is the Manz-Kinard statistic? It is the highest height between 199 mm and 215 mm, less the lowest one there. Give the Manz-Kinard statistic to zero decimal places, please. 5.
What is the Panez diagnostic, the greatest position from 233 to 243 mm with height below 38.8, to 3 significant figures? 242 mm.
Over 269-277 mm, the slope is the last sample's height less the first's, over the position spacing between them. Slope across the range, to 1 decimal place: 0.7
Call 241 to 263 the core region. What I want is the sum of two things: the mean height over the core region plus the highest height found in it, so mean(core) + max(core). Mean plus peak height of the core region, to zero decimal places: 78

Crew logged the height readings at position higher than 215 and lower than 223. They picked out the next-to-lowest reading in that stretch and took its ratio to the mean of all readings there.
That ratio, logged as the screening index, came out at 1.02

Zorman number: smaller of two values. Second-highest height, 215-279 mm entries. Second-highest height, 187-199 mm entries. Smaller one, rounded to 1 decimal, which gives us 42.9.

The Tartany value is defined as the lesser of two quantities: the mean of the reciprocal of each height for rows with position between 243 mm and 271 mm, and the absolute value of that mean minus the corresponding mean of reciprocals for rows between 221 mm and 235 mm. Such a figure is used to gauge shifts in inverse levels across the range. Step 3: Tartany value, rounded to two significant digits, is 0.013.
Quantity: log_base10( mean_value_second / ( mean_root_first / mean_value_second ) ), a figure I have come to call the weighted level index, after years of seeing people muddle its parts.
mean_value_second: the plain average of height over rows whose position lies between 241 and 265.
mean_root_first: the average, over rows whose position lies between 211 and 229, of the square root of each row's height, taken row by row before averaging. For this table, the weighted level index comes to 2.35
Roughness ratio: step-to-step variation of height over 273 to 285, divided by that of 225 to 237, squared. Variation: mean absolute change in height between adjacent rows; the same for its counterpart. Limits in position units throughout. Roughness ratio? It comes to 2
